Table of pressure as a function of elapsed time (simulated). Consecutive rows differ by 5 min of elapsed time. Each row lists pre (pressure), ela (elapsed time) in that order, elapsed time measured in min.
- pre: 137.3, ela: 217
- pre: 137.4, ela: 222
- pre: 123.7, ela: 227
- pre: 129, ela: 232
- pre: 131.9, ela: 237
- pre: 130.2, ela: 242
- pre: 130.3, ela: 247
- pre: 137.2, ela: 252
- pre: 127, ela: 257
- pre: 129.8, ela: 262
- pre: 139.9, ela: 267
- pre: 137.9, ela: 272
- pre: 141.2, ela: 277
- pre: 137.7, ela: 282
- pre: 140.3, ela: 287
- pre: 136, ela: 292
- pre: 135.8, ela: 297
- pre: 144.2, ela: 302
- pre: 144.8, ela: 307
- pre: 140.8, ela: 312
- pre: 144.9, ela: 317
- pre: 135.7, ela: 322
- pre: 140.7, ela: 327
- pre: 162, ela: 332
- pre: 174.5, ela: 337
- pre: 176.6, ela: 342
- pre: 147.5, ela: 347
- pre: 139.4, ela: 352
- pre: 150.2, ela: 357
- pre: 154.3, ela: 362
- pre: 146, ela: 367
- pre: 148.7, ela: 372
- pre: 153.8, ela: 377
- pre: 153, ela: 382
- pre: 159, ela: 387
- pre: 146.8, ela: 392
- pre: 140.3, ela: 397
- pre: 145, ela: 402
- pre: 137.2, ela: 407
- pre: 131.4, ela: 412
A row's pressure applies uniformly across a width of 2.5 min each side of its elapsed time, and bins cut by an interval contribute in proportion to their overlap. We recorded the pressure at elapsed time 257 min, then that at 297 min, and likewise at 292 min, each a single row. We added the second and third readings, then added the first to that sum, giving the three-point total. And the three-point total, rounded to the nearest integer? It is 399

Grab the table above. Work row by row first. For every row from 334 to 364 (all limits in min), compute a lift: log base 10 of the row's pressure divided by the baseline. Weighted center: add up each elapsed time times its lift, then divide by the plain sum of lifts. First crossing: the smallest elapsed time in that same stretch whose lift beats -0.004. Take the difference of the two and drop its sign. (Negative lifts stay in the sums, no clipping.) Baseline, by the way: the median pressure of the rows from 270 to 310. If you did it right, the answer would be 8.4 min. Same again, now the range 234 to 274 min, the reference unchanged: 16.5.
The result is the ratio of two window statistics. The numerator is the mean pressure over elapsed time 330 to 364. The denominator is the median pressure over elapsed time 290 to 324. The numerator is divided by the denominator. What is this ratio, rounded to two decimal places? 1.12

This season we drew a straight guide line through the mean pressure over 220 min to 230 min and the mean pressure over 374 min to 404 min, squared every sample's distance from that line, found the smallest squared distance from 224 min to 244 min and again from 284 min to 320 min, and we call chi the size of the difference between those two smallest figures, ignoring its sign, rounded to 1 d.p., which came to 0.0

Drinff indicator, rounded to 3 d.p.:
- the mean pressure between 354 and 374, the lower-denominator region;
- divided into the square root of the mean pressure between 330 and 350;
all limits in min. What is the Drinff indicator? 0.086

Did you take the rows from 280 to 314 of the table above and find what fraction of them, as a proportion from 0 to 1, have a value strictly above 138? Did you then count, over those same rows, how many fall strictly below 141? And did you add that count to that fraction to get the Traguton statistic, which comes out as 5.6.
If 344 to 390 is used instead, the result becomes 2.0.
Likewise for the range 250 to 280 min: 5.3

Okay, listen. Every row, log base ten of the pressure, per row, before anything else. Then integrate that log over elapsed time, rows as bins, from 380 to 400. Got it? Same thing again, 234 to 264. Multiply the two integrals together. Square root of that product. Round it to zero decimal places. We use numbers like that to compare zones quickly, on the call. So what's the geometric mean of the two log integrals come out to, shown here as 53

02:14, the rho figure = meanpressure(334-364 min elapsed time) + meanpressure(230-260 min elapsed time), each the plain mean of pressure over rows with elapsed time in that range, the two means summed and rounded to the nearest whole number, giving 288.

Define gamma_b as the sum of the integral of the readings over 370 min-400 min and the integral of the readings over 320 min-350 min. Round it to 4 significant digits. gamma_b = 9193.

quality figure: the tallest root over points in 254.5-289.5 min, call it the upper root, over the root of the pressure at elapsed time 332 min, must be 0.93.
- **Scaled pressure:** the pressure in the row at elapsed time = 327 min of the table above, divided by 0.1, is 1407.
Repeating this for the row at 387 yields 1590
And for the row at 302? 1442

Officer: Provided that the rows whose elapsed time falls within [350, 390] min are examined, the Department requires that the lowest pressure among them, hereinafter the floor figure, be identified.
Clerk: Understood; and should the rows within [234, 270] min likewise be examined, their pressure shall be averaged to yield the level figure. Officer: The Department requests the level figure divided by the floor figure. 0.949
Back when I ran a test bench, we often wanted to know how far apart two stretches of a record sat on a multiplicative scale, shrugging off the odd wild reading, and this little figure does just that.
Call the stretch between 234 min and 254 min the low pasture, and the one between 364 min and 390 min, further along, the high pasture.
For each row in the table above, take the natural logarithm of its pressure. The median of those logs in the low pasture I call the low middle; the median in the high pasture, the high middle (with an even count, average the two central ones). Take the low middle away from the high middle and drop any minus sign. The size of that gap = 0.15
